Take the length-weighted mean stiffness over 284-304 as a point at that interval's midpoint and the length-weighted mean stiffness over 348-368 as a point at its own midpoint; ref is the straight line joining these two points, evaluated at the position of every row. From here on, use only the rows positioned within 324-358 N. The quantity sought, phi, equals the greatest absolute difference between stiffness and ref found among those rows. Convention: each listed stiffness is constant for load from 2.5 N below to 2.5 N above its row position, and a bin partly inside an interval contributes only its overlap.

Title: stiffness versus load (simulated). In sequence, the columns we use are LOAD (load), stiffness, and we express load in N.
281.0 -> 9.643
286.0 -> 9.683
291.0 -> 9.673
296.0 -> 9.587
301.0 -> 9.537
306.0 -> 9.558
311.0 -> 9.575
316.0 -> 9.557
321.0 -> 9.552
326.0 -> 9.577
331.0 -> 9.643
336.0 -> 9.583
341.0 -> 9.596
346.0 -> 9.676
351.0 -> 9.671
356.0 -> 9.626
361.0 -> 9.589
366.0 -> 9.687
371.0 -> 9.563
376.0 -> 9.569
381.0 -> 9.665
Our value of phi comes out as 0.0529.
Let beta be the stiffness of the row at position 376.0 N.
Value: 9.569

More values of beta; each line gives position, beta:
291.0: 9.673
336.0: 9.583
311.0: 9.575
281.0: 9.643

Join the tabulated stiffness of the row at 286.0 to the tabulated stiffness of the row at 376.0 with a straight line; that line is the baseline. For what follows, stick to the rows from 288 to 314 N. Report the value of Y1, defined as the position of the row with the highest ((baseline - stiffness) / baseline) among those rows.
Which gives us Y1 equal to 301.0 N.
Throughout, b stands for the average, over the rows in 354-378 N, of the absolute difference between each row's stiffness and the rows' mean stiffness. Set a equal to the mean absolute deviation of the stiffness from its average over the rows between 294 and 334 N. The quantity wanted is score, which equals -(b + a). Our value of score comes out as -0.062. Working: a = 0.022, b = 0.040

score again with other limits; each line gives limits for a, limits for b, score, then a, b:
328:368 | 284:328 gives -0.075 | 0.035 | 0.040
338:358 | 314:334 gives -0.062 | 0.031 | 0.030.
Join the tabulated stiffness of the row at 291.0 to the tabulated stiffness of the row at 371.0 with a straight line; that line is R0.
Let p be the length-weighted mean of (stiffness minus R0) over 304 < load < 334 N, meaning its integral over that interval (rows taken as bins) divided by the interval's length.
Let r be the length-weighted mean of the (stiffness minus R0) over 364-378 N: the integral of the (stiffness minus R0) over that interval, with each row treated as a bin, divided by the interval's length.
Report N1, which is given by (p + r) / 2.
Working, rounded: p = -0.06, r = 0.04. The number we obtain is -0.008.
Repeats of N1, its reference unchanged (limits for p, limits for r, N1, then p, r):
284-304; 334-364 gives -0.010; -0.05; 0.03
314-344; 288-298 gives -0.035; -0.03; -0.04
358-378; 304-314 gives -0.023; 0.04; -0.08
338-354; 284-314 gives -0.007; 0.05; -0.06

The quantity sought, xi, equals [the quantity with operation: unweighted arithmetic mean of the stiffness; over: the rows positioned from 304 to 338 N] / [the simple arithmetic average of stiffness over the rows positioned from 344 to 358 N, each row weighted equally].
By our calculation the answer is 0.99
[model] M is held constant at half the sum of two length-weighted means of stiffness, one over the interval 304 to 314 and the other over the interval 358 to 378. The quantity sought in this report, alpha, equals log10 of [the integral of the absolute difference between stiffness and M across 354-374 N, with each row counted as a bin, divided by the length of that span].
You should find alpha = -1.38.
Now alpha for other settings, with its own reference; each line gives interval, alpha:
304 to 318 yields -1.67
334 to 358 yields -1.33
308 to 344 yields -1.65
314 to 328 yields -1.63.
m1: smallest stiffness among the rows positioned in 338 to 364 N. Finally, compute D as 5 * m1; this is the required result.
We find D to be 47.9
